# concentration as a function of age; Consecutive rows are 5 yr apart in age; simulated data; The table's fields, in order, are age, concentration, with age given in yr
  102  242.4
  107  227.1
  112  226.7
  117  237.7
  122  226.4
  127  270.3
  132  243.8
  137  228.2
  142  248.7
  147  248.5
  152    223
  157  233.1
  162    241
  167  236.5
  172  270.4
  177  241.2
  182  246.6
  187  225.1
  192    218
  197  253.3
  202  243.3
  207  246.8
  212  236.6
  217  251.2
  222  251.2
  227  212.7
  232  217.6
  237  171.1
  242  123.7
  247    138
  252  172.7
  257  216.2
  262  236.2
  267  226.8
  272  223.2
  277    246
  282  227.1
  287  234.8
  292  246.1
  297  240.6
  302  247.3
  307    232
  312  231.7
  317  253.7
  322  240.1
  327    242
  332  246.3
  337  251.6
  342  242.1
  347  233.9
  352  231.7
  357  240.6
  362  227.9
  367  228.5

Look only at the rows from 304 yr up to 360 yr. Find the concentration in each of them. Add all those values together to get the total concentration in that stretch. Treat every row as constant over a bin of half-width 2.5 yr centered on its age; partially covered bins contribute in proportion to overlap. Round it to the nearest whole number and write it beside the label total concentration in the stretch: 2646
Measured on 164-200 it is 1691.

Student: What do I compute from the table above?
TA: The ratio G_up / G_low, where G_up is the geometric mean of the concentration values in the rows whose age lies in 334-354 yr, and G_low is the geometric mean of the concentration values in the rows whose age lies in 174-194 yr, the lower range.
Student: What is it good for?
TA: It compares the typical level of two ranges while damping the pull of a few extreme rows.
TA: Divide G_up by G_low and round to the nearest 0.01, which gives 1.03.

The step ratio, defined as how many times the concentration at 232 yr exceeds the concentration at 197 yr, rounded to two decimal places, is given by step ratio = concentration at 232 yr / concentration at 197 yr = 0.86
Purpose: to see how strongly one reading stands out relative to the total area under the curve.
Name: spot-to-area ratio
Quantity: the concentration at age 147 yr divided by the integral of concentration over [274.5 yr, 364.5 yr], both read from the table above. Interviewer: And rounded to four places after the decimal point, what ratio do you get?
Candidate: 0.0115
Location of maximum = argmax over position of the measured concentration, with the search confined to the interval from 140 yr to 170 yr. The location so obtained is 142 yr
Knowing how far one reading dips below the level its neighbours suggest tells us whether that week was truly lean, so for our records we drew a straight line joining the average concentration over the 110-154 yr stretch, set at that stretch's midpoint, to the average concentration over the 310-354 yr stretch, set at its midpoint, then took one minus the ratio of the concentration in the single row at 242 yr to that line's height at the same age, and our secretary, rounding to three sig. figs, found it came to 0.486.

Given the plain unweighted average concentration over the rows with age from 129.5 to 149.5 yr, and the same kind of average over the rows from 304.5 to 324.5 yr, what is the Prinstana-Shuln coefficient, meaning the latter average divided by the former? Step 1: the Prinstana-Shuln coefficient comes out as 0.99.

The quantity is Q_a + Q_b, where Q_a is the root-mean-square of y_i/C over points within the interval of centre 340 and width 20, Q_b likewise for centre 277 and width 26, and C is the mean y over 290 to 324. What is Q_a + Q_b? 1.97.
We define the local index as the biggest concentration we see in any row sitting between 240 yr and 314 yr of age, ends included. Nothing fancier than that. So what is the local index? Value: 247.3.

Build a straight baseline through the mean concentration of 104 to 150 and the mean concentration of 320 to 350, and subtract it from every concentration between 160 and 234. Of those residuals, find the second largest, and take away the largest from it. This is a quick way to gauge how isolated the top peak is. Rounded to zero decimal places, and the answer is -17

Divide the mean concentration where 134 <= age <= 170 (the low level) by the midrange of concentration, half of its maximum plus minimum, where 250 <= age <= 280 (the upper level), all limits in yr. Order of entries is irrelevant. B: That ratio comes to 1.13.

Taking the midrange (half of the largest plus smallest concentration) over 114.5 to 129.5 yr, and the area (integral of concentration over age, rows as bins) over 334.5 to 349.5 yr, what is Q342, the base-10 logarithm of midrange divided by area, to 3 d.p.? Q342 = -1.166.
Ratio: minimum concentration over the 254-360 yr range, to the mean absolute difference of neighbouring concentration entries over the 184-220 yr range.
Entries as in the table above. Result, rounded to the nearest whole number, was 16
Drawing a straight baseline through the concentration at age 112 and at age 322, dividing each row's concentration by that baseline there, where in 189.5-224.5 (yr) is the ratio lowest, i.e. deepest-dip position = 192 yr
